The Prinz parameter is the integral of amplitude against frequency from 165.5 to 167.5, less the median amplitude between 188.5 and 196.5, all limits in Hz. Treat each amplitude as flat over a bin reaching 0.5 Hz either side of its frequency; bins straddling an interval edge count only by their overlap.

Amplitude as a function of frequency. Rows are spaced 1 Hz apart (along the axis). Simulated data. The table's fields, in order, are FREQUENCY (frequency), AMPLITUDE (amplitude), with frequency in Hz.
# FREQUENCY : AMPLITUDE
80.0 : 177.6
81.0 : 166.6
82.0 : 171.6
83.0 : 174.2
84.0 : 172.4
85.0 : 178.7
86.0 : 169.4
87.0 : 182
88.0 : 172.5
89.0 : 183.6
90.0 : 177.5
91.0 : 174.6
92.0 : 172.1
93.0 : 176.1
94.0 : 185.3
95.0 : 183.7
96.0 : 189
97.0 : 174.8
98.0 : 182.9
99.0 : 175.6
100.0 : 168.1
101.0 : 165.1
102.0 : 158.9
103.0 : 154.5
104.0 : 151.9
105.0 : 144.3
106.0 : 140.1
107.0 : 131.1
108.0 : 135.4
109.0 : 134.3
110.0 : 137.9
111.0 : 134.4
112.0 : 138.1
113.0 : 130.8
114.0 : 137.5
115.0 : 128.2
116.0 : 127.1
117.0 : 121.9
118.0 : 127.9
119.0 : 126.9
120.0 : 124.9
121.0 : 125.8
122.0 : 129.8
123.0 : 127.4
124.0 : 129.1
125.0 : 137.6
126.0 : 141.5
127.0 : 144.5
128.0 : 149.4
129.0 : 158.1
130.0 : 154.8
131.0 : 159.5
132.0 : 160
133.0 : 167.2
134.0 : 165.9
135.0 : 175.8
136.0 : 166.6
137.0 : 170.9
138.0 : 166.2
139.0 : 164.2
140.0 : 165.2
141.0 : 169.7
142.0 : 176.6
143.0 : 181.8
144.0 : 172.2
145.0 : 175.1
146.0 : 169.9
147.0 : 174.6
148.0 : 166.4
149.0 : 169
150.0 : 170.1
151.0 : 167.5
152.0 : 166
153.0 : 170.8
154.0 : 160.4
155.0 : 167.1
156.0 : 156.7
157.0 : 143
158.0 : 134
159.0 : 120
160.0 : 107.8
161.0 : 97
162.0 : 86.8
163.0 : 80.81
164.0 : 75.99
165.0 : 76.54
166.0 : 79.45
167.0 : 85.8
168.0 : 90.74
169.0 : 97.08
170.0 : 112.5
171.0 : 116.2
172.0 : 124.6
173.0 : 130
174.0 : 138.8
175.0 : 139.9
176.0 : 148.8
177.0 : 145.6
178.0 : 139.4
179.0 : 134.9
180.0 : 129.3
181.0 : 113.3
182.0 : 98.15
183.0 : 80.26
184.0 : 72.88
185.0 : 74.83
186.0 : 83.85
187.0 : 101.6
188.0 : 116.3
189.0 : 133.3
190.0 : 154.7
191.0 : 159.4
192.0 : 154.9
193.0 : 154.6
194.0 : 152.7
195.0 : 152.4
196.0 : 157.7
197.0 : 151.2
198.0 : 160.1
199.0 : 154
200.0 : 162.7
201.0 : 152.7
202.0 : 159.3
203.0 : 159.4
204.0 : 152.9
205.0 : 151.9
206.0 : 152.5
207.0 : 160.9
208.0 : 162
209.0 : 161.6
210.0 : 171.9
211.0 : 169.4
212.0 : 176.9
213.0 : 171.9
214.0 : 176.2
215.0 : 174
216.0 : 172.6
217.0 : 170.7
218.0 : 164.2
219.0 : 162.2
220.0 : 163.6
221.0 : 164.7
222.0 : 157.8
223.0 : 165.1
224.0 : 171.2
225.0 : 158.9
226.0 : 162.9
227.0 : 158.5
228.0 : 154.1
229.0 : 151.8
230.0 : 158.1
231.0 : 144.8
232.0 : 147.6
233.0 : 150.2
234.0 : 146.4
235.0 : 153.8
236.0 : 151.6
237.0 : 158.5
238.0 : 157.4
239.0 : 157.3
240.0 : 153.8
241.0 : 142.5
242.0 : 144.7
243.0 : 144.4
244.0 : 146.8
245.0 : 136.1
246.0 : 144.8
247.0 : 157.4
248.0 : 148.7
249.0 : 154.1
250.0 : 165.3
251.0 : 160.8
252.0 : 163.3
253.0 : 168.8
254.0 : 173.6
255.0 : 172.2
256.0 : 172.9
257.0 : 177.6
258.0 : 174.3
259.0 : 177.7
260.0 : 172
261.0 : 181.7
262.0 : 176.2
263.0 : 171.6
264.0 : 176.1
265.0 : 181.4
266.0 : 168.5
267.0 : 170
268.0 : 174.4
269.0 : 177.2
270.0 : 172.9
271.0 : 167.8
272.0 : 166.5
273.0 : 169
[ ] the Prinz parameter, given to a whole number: 11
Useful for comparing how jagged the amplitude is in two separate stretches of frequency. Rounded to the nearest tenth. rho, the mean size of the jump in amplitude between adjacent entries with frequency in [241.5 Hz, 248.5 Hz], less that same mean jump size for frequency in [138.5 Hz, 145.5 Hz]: 2.2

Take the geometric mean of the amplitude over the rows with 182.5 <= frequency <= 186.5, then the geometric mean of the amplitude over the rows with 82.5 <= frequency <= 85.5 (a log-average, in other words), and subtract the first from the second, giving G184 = 97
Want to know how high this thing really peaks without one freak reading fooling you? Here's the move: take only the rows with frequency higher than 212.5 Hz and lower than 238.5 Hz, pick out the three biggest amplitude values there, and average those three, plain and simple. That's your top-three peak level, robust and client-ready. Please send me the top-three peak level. 174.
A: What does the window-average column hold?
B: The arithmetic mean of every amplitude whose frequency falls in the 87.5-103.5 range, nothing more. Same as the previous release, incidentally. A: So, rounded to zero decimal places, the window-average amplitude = 175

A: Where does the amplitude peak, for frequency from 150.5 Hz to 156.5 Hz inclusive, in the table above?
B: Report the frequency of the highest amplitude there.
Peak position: 153.0 Hz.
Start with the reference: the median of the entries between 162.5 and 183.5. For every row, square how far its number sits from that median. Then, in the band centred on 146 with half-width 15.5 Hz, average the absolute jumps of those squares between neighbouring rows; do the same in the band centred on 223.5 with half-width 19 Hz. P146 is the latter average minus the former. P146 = -123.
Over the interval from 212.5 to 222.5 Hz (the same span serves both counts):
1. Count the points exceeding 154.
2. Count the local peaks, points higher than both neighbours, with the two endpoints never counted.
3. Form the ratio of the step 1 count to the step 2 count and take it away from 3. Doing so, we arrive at -2.0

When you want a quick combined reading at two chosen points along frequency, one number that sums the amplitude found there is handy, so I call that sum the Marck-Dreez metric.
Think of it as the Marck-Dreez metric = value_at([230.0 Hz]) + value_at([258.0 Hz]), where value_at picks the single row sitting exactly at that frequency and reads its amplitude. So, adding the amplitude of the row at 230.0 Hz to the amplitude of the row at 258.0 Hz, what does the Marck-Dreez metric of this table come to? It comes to 332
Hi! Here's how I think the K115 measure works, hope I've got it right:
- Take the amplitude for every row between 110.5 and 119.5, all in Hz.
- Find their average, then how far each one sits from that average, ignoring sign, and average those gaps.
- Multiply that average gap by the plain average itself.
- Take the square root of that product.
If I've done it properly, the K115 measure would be 24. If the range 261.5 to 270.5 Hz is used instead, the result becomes 23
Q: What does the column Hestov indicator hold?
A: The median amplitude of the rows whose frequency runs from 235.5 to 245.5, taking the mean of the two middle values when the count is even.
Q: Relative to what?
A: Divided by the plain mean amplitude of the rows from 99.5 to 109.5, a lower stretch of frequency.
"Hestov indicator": 1.01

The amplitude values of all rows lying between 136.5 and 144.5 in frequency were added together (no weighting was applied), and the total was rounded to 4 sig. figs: 1367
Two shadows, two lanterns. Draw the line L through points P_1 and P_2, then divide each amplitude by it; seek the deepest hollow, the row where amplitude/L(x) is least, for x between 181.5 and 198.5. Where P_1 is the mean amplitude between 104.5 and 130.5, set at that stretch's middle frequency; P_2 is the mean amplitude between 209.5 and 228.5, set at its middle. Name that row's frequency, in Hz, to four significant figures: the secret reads 184.0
